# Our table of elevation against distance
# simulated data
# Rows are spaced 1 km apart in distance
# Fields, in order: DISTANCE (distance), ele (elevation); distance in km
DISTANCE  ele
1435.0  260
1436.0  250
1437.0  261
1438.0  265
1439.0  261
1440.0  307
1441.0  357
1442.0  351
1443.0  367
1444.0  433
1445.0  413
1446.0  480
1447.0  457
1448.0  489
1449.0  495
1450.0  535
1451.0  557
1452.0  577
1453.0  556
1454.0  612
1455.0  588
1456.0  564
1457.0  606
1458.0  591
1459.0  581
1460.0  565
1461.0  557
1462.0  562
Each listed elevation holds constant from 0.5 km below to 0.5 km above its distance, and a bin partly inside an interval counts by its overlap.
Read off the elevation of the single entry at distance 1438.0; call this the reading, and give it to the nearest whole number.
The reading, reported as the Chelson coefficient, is 265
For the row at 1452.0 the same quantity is 577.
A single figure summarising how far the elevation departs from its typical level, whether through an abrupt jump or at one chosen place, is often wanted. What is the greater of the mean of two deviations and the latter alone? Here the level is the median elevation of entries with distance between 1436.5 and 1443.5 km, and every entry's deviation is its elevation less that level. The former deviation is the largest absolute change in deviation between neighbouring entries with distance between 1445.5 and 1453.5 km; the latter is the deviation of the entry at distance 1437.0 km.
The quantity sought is -3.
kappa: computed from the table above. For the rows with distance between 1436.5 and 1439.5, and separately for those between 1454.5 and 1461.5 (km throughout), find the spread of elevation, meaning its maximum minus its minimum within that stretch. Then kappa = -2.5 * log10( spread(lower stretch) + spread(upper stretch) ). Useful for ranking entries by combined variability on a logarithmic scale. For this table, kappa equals -4.31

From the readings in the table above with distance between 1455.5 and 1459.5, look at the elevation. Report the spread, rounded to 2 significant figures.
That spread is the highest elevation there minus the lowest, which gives 42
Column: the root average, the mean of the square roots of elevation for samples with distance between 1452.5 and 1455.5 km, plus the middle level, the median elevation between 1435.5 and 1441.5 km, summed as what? 287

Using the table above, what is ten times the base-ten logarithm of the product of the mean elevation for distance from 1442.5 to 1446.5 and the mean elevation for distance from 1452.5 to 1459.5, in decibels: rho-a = 53.9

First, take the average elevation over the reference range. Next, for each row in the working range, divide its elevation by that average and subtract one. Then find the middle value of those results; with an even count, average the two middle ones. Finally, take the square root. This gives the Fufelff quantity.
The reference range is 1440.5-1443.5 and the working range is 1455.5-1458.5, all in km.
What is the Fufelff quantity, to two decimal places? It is 0.81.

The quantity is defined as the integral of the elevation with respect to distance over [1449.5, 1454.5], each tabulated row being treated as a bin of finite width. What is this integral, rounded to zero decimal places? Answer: 2837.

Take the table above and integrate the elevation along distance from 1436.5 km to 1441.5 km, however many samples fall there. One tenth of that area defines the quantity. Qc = 145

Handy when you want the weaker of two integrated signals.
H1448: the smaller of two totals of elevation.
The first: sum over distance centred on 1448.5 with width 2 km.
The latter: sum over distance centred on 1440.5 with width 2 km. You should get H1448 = 664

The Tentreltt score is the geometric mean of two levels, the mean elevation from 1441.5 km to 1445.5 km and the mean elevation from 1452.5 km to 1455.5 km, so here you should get 478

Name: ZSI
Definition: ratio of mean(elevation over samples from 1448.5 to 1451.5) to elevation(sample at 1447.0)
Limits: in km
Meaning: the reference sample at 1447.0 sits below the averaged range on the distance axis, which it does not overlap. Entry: 1.16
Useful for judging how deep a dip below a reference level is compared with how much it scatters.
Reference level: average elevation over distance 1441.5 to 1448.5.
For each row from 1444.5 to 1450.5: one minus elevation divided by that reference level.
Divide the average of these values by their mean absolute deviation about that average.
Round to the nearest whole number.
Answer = -2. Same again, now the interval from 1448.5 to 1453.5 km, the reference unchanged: -5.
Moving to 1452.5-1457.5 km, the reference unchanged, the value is -8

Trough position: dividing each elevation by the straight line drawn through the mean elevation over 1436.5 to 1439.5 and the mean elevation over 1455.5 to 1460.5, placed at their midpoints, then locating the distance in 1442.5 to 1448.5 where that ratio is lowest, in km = 1443.0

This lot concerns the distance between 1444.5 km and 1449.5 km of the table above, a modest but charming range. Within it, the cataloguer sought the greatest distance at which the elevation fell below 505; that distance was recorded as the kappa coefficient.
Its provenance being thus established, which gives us 1449.0 km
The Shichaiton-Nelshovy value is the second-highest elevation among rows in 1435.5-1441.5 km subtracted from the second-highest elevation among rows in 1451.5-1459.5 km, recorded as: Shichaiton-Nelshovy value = 299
